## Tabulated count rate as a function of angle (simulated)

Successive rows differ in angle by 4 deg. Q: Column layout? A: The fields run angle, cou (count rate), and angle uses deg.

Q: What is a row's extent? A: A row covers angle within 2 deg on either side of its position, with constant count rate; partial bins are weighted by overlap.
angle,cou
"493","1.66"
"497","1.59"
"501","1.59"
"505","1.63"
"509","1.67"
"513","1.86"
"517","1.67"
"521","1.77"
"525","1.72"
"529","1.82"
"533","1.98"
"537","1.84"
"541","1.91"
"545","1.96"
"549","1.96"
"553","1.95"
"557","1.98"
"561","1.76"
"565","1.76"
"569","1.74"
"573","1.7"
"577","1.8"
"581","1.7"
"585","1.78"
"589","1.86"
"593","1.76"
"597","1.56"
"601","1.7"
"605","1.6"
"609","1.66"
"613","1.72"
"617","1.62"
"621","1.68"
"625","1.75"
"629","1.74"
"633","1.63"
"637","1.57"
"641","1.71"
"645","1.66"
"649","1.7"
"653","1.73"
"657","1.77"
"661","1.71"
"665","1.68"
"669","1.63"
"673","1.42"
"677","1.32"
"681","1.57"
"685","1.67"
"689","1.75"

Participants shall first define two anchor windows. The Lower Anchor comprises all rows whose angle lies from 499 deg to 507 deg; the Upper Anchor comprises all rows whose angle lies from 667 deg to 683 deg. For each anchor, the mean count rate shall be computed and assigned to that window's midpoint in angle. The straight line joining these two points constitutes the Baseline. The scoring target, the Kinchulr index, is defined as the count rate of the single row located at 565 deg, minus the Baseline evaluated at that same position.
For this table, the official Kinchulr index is 0.20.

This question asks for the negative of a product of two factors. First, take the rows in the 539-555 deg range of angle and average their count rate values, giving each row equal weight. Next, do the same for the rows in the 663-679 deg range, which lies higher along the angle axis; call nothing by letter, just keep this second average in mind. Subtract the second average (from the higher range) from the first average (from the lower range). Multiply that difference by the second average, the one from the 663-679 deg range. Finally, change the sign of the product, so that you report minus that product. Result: -0.65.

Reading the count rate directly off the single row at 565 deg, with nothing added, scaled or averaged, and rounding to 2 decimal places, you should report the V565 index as 1.76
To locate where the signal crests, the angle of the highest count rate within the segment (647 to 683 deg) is 657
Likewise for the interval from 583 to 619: 589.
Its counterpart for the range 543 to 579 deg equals 557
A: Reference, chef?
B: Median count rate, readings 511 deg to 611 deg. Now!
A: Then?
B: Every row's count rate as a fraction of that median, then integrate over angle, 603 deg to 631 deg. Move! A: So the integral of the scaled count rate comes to 27 deg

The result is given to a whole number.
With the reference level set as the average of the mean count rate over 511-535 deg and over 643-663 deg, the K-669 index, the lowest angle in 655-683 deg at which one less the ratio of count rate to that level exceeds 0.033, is 665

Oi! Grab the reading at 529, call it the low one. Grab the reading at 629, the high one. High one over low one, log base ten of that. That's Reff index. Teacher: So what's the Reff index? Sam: -0.020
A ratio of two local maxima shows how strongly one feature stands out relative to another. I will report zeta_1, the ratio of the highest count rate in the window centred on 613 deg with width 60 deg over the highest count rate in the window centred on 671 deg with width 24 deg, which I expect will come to 1.09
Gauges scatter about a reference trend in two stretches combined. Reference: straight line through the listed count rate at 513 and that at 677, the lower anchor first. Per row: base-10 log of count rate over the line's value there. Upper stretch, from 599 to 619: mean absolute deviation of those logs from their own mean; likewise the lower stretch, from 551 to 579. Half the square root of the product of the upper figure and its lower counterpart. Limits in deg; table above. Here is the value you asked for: 0.0063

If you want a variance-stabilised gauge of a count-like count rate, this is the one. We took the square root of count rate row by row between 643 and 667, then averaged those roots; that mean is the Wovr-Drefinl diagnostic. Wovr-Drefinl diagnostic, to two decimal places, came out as 1.31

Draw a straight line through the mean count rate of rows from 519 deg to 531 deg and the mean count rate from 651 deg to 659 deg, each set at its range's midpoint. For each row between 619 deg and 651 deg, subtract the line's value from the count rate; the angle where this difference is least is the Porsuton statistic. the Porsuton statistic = 637 deg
